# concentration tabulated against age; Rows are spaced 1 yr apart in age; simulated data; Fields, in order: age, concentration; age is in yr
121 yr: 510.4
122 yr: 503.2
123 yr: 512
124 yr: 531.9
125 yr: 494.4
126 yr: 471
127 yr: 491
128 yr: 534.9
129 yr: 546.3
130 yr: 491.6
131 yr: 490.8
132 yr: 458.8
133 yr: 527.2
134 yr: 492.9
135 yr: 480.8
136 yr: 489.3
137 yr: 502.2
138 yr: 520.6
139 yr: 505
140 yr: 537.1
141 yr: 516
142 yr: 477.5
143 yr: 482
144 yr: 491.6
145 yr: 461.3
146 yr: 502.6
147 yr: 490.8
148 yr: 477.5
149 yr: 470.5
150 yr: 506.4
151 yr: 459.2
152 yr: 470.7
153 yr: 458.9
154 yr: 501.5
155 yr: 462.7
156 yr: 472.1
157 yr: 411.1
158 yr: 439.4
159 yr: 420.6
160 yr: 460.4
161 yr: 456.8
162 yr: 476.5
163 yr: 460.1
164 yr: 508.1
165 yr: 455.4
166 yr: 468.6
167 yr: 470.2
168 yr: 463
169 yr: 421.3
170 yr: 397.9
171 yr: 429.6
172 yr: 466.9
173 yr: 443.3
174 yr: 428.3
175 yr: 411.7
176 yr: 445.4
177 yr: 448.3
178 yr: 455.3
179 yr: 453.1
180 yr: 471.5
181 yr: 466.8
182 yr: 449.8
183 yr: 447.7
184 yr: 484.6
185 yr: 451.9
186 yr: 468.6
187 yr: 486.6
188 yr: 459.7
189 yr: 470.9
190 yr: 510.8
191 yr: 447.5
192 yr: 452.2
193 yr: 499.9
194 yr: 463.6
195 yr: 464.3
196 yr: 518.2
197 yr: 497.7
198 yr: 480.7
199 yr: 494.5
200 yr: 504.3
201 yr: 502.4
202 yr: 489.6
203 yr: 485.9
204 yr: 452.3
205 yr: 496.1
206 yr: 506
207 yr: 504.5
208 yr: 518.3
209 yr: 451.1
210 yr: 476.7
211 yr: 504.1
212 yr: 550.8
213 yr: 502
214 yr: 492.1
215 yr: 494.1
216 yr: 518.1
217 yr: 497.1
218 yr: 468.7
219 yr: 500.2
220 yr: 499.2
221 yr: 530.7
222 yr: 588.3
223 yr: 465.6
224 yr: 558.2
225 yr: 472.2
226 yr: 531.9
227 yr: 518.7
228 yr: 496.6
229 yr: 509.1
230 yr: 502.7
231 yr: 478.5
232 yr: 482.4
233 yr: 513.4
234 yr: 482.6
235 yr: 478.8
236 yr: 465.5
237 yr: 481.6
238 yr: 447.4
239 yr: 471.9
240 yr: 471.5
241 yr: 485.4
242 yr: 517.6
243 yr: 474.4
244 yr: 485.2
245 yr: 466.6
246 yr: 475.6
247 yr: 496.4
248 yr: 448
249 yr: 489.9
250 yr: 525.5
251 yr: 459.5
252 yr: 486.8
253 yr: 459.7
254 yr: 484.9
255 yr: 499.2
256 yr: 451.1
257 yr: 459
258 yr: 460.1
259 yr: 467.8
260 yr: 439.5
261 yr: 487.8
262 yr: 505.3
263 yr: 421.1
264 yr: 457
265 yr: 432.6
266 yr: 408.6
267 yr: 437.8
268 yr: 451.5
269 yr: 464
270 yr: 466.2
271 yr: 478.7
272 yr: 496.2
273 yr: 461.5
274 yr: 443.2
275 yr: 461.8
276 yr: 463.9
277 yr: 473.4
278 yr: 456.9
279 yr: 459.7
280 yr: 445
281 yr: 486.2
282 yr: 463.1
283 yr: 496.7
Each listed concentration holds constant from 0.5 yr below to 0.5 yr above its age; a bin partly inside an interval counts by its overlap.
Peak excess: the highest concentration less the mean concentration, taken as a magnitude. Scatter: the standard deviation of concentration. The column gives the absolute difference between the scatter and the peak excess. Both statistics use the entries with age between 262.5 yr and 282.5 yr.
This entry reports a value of 19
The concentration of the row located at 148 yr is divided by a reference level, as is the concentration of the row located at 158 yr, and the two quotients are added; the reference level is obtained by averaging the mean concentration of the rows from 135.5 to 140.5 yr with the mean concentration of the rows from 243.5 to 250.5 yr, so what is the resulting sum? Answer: 1.84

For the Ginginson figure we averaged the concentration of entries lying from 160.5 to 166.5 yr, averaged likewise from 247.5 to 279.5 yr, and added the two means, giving 935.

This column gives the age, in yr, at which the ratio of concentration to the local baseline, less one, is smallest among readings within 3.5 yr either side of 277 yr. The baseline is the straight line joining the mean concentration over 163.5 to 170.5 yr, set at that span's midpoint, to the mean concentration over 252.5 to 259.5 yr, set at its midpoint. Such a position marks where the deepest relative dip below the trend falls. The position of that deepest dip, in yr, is 274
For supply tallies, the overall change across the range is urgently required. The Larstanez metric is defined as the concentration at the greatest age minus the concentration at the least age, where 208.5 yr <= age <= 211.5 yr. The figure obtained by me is 53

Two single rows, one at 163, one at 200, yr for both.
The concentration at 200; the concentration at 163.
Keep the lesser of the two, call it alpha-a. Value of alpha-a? 460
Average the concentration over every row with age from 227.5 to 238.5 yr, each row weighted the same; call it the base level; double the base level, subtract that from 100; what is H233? -871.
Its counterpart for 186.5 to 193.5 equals -851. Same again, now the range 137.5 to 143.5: -913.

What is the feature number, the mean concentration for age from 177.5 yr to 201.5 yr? 475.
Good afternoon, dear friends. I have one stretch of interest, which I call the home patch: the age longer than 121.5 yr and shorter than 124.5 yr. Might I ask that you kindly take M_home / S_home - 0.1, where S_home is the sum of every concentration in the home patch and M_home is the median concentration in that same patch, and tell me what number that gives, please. 0.23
